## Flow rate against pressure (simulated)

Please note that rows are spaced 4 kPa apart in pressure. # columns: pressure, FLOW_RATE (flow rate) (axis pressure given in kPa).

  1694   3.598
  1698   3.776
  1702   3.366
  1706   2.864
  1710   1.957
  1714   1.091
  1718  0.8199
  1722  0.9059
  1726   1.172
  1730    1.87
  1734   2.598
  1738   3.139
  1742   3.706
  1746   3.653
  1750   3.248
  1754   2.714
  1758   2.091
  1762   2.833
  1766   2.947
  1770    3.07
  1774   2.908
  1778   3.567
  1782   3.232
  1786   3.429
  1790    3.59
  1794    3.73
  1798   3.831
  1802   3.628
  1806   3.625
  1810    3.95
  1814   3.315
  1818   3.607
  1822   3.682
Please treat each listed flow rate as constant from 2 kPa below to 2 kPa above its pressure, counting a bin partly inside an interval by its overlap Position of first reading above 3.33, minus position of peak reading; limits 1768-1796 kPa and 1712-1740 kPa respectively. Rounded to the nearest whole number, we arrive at 40 kPa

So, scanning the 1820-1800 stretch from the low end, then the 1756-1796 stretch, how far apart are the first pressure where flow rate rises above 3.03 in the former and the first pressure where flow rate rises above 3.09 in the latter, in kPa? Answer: 24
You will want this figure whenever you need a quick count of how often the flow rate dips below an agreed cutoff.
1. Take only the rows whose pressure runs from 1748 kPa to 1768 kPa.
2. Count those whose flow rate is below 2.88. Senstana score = 3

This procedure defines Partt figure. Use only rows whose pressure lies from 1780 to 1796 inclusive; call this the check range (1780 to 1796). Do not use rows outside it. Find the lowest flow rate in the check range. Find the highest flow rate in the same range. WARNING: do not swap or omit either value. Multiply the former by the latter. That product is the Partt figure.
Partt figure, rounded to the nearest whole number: 12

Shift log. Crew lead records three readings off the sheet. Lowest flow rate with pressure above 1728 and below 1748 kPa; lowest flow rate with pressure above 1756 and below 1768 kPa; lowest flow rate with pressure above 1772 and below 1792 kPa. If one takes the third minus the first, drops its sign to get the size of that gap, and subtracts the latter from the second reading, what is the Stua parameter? 1.1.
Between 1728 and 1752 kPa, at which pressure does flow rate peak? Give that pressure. 1742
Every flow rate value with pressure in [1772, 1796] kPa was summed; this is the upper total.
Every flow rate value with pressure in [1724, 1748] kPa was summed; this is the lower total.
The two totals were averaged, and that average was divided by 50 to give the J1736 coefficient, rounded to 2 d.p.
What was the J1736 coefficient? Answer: 0.37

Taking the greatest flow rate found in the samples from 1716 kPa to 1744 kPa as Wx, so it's 3.706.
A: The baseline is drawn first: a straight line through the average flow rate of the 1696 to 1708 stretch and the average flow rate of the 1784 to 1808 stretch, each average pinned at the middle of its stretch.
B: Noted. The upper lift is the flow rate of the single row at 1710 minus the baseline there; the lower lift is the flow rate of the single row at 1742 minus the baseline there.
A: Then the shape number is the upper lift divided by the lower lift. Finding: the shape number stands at -5.8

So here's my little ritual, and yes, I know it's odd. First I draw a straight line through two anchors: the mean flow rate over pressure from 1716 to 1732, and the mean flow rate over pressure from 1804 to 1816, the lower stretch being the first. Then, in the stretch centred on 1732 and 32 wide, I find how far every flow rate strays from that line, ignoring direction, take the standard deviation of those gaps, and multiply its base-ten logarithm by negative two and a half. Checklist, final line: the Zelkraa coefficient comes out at 0.3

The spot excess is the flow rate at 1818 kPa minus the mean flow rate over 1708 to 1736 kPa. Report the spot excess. 2.1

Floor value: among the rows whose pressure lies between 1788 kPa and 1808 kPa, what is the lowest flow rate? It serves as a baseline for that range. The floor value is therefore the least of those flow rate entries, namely 3.59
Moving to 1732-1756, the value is 2.598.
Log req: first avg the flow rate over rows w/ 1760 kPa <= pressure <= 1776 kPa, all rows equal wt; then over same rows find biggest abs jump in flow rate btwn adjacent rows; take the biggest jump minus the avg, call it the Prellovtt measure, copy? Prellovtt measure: -2.8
